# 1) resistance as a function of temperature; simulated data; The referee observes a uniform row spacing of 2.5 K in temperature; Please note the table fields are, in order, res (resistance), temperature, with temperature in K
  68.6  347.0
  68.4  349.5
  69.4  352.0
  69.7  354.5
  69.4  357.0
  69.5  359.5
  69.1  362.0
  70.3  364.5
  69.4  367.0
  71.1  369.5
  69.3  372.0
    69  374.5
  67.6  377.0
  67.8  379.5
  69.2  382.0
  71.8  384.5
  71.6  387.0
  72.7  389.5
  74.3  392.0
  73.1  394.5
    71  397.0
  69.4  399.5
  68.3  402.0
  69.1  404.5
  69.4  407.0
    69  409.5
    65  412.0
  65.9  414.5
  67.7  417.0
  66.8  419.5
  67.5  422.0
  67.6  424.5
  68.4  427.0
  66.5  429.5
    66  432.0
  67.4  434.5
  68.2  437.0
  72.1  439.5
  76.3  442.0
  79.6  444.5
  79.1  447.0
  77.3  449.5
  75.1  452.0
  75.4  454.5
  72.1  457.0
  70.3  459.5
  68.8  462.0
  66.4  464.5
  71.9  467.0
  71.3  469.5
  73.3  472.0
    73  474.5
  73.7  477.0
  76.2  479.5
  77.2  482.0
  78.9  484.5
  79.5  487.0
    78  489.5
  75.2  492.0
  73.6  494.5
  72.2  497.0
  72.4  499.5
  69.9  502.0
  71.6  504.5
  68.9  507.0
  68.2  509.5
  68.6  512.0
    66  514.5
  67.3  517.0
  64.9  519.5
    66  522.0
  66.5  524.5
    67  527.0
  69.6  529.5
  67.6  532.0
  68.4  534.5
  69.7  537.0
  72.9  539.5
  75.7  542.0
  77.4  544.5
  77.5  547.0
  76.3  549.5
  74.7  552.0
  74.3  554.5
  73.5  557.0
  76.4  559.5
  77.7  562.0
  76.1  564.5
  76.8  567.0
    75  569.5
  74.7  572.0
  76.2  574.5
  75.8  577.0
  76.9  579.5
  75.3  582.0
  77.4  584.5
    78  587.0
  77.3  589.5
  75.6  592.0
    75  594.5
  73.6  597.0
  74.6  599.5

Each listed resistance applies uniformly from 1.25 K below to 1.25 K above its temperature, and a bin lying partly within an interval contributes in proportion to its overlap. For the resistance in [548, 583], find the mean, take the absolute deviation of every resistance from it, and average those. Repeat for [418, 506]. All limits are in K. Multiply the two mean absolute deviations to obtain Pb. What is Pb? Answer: 3.3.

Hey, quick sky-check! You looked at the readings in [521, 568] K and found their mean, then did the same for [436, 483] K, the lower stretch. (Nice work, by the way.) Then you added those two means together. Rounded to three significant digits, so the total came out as 146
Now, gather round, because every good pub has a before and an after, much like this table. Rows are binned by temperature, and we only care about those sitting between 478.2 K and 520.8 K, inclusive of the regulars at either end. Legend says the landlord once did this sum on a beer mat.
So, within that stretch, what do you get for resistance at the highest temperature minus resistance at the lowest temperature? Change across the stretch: -11.3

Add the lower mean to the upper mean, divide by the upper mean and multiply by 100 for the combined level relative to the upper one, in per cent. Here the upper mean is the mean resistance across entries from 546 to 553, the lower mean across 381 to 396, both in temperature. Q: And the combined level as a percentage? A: 195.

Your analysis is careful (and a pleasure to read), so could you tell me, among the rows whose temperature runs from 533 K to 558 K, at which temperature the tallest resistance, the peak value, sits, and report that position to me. 547.0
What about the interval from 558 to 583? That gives 562.0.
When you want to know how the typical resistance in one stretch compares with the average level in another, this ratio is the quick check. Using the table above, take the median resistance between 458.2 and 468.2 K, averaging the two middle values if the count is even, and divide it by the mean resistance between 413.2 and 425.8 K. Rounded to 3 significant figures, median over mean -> 1.04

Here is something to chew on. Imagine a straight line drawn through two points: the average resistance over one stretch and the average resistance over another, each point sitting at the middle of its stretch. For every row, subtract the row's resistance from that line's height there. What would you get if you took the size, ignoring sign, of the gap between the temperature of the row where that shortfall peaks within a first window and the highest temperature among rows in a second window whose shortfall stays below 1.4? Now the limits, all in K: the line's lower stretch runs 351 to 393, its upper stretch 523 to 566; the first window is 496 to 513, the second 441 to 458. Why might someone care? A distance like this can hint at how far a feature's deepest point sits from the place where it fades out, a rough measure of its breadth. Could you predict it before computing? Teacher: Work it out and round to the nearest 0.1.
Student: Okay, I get 52.5 K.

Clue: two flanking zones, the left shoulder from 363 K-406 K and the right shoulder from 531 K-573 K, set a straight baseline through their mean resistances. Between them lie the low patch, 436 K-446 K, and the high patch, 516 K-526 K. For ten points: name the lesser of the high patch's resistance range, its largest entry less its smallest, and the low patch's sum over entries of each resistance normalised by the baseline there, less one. 0.13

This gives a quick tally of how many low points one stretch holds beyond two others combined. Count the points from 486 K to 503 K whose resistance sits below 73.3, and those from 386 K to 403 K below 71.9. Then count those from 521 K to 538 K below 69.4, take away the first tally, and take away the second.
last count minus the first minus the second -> -2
